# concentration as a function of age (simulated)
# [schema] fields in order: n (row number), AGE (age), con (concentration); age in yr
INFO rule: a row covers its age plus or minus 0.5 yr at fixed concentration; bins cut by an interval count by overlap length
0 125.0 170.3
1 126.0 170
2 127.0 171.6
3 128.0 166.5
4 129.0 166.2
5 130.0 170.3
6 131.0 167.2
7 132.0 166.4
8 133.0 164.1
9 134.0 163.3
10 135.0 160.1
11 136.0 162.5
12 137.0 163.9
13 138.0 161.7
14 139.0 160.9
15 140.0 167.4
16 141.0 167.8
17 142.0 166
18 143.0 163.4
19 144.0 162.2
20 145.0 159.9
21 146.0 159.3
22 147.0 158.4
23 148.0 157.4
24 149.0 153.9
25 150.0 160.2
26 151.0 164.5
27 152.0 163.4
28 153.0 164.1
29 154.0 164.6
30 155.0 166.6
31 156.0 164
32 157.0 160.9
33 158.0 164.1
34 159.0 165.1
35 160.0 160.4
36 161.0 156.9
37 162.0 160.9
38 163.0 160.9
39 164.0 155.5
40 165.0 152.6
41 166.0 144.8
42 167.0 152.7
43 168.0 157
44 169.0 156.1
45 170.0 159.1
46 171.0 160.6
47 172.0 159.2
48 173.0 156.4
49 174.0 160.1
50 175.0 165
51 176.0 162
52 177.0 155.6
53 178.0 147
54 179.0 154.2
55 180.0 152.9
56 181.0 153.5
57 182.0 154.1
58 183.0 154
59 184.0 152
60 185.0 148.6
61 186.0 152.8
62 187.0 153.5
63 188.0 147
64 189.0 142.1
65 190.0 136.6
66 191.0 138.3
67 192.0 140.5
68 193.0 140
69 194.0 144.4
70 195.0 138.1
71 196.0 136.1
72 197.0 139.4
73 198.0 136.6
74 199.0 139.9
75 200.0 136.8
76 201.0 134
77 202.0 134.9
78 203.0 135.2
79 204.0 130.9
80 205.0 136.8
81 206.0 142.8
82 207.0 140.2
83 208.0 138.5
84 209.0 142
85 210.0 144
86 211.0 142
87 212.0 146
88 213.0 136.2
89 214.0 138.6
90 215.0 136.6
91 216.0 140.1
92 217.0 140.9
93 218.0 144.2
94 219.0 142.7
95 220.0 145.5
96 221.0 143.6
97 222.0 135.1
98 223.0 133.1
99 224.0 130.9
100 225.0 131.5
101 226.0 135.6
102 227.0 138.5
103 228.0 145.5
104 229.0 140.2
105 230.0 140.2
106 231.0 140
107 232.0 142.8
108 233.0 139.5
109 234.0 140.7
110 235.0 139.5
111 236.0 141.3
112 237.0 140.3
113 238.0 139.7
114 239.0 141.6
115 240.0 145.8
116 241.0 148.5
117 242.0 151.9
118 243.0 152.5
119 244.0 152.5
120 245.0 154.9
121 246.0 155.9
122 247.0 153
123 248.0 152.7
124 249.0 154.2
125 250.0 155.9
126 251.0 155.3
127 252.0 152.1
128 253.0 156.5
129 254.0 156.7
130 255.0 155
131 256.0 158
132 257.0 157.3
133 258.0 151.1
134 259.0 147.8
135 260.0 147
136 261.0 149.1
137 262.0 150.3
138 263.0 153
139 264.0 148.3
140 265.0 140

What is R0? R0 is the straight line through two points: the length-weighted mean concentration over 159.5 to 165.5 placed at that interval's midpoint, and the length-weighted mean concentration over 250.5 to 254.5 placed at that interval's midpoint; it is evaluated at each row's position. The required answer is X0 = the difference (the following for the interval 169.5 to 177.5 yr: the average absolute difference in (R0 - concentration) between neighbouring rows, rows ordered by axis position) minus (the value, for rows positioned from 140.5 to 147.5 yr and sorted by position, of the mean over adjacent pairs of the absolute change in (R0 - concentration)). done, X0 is 1.8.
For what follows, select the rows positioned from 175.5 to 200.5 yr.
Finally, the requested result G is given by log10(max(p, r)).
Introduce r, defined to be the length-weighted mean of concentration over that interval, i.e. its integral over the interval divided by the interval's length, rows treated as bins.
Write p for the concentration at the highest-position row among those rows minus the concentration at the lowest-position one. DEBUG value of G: 2.17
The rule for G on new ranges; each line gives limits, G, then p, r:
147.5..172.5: 2.20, 2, 159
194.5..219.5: 2.14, 5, 139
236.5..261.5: 2.18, 9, 151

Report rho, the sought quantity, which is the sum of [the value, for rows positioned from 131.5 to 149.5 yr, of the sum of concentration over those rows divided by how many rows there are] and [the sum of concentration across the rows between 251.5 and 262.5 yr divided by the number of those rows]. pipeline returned 315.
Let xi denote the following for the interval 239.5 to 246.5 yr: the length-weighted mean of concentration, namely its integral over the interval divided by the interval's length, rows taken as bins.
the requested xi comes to 152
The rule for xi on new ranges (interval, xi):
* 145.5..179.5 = 159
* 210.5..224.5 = 140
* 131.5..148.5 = 163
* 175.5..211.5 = 144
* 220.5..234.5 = 138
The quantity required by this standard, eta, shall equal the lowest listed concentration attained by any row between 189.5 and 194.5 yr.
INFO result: 136.6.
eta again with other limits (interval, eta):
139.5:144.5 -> 162.2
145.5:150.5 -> 153.9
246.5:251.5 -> 152.7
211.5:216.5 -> 136.2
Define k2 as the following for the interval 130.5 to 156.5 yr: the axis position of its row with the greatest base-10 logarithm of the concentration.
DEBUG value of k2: 141.0 yr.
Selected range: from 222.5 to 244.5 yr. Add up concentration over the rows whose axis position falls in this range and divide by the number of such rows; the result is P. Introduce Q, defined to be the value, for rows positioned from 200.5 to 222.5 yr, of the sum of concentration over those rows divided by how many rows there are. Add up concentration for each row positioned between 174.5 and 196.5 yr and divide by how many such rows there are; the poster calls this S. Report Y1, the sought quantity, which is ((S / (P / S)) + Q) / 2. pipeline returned 148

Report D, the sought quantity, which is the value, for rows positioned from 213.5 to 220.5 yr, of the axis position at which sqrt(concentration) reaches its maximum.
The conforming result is 220.0 yr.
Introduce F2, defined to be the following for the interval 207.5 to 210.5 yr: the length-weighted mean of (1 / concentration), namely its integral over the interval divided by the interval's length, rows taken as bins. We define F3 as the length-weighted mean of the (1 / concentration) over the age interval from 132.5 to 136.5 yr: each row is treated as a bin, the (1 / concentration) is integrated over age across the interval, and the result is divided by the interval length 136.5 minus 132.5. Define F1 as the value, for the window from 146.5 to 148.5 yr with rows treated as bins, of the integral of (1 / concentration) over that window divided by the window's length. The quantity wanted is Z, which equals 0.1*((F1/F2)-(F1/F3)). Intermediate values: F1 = 0.0063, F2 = 0.0071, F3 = 0.0062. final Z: -0.013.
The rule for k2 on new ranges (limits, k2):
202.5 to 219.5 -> 212.0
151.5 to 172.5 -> 155.0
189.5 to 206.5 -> 194.0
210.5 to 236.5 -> 212.0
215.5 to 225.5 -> 220.0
